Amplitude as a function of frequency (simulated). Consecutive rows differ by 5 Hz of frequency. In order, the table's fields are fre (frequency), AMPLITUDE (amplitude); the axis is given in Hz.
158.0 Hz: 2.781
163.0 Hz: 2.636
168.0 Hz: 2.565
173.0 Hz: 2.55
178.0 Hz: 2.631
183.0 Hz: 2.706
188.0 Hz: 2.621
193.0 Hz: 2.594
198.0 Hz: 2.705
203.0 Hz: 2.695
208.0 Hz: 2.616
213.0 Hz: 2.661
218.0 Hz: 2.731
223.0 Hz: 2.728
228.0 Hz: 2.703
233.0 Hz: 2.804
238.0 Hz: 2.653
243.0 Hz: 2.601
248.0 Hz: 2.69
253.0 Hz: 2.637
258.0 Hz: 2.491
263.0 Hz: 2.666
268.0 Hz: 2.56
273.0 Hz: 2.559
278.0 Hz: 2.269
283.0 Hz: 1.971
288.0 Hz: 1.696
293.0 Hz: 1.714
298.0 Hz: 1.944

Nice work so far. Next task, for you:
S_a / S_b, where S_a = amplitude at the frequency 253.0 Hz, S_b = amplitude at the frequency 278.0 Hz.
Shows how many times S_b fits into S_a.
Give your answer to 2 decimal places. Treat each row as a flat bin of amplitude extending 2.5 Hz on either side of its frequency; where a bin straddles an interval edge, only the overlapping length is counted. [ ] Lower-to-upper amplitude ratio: 1.16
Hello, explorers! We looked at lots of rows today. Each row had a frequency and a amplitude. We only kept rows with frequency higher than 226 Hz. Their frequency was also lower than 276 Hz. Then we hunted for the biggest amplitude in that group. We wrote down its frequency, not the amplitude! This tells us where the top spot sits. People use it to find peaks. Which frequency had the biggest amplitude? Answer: 233.0 Hz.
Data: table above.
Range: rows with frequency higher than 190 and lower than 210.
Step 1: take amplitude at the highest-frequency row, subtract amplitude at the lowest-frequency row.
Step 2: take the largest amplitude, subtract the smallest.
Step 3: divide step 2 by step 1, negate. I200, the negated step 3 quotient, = -5.0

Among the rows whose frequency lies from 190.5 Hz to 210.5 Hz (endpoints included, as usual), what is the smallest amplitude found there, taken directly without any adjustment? 2.594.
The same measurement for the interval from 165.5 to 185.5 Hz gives 2.55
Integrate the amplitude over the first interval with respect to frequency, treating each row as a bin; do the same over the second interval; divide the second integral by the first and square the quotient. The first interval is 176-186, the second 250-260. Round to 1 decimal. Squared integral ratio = 0.9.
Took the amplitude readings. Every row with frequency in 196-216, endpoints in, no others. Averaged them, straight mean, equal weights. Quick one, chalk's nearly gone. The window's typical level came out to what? 2.67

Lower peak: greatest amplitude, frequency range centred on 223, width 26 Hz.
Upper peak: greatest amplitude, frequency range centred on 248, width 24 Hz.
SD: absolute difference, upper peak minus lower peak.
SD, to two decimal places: 0.11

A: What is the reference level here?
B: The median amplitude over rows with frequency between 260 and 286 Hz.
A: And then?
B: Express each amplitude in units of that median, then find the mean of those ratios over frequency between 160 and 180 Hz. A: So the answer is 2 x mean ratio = 2.03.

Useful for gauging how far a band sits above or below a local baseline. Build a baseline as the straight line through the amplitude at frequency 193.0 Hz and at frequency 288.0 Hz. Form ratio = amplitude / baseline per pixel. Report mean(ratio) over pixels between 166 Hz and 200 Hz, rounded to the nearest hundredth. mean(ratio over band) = 0.98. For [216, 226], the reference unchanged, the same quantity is 1.17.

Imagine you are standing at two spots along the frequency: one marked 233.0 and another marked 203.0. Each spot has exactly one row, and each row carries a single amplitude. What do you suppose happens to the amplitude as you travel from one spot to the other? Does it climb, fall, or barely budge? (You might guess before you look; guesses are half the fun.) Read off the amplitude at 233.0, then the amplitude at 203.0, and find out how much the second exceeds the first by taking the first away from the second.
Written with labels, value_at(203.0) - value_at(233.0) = -0.11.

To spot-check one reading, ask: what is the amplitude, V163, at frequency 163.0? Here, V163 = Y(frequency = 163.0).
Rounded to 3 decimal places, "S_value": 2.636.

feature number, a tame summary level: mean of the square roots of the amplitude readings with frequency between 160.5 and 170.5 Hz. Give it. 1.61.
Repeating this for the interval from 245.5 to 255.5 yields 1.63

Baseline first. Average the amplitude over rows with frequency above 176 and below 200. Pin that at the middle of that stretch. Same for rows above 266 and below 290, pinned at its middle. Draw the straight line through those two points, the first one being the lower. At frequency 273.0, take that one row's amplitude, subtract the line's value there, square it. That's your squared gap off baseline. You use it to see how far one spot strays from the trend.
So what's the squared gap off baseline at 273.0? 0.10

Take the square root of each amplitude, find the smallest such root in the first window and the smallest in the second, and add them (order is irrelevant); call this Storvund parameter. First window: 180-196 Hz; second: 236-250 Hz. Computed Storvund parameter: 3.22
